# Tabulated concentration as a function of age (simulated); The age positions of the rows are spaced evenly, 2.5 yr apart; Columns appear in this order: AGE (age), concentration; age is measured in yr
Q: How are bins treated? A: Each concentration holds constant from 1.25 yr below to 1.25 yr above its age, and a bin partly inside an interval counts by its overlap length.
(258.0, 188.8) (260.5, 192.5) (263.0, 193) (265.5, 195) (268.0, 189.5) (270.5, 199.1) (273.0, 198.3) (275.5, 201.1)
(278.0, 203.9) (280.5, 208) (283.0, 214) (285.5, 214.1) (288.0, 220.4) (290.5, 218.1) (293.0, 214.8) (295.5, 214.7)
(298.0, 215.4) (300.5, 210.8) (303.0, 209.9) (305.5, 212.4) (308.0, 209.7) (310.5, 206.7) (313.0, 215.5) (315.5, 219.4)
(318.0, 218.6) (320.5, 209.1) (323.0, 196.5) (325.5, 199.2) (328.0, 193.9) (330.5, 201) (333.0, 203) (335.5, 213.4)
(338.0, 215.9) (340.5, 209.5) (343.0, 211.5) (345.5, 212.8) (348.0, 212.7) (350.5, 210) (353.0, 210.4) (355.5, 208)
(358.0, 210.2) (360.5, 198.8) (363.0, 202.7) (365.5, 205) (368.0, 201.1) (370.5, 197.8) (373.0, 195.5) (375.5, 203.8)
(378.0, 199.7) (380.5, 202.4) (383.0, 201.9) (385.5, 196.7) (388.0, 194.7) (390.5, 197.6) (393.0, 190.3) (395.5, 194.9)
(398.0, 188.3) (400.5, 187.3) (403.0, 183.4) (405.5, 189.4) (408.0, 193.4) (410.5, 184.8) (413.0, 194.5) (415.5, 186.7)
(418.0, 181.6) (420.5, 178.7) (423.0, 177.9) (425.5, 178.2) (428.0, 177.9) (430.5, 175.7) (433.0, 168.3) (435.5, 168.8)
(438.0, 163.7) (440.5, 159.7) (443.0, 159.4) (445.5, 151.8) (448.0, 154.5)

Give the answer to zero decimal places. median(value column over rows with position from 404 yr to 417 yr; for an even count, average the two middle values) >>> 189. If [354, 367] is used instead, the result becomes 205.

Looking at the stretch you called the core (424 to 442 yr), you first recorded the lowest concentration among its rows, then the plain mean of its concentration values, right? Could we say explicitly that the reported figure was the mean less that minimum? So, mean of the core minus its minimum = 10.6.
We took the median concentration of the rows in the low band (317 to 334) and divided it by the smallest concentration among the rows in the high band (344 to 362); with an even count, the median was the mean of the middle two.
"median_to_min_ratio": 1.01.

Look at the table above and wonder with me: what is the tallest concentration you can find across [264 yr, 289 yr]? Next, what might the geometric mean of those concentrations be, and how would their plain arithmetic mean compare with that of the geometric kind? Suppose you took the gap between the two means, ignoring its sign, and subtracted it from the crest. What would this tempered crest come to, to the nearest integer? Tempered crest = 220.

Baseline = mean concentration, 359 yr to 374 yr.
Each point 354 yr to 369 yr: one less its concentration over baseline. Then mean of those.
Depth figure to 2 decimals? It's -0.02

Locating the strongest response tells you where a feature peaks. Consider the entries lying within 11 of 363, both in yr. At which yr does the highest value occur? 353.0 yr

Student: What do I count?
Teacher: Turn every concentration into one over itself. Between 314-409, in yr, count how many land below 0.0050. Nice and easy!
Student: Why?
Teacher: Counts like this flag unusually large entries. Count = 21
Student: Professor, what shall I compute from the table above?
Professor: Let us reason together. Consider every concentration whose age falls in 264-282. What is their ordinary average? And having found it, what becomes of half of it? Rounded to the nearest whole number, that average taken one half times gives 100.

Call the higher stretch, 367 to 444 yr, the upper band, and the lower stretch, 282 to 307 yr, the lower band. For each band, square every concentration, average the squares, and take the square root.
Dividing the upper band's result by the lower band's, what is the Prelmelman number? 0.87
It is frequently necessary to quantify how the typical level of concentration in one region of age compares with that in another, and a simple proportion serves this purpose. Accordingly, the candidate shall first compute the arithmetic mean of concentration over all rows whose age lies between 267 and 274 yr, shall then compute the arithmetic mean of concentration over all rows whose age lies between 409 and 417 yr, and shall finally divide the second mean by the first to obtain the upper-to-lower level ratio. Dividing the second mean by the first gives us 0.96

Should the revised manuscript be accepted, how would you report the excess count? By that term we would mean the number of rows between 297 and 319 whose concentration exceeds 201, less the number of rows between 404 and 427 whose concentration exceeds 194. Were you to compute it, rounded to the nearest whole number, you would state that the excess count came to 8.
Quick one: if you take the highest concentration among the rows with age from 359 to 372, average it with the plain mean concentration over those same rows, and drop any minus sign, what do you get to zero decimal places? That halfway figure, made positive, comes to 203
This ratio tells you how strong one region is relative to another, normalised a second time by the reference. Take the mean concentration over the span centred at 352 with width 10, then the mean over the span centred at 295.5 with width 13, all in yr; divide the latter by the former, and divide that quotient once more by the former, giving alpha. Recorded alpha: 0.0049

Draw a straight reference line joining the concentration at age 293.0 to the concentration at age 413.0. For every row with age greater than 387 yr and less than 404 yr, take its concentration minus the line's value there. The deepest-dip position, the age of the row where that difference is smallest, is 403.0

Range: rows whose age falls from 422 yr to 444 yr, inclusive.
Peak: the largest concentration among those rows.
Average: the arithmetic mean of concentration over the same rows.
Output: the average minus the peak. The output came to -8.2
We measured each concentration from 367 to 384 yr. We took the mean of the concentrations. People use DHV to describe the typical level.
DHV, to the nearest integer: 200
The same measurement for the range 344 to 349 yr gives 213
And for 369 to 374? 197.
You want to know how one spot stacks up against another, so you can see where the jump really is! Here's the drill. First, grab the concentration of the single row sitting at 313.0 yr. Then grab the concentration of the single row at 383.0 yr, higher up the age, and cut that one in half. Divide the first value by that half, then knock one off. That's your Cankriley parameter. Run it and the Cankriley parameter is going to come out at 1.13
